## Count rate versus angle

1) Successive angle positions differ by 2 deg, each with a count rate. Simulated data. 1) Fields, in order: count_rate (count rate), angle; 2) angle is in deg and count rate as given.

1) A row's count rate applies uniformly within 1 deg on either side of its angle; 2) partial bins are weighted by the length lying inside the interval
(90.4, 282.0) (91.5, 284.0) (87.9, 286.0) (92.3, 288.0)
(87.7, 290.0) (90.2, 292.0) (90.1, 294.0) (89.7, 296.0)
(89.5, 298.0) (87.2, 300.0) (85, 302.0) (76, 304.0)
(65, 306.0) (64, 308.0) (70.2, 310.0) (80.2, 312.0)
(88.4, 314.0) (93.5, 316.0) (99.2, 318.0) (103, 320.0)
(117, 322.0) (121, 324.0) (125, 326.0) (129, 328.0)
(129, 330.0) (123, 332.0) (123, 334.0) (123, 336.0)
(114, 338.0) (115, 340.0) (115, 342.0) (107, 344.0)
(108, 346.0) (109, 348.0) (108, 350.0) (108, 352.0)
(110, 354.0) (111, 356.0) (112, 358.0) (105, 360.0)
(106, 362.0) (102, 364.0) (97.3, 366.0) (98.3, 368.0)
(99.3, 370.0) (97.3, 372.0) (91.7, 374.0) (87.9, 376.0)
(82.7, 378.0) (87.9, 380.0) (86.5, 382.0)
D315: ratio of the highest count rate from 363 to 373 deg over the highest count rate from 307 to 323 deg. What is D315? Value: 0.87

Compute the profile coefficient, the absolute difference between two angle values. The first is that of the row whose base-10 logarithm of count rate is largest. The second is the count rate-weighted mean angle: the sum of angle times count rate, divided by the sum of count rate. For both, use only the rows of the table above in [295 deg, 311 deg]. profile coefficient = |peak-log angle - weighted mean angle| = 6.5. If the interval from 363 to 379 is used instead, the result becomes 6.7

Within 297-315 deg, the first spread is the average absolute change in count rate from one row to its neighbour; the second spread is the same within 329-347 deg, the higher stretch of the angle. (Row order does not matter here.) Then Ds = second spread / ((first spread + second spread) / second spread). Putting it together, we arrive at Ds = 1.0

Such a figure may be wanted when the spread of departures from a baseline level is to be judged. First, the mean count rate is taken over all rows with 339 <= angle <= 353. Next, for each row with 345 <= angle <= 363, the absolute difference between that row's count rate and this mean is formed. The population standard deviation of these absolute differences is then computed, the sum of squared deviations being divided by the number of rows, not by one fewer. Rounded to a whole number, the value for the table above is 1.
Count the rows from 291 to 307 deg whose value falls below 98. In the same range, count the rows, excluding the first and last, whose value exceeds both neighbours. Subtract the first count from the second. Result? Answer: -8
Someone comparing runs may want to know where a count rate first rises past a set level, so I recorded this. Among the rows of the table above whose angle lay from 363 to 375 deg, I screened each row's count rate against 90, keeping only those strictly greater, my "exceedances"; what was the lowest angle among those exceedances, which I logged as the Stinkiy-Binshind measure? 364.0 deg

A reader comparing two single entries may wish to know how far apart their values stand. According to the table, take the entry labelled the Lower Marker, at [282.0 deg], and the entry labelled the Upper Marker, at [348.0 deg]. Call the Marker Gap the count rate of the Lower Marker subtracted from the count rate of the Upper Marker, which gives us 19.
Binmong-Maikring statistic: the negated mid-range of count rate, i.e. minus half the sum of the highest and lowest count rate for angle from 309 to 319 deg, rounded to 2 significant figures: -85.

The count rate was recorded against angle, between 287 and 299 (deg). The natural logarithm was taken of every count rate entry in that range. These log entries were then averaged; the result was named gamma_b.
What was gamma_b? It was 4.50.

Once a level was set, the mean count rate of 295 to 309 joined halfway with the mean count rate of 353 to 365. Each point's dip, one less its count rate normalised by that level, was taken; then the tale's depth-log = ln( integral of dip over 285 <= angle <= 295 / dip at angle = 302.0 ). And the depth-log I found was 1.5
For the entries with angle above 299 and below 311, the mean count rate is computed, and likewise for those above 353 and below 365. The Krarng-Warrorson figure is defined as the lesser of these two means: 74.6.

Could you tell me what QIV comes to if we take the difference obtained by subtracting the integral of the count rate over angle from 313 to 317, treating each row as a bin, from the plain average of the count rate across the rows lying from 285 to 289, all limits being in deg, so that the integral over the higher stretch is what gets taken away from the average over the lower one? -274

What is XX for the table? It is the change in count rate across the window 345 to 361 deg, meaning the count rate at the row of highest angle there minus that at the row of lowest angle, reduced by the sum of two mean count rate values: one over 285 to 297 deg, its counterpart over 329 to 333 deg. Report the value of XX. -219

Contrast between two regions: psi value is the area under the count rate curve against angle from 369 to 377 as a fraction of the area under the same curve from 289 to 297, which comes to 1.05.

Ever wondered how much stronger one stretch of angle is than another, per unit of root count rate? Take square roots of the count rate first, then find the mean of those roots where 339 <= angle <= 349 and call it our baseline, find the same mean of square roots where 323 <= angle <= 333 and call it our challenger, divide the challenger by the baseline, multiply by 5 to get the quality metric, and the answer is 5.3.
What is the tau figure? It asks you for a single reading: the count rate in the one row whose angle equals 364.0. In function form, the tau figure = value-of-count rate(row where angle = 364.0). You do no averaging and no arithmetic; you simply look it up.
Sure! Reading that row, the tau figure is 102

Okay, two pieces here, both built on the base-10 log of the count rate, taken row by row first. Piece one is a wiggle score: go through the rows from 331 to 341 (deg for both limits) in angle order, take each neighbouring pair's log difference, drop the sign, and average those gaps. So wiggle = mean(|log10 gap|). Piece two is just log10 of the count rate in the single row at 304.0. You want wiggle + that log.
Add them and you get 1.89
